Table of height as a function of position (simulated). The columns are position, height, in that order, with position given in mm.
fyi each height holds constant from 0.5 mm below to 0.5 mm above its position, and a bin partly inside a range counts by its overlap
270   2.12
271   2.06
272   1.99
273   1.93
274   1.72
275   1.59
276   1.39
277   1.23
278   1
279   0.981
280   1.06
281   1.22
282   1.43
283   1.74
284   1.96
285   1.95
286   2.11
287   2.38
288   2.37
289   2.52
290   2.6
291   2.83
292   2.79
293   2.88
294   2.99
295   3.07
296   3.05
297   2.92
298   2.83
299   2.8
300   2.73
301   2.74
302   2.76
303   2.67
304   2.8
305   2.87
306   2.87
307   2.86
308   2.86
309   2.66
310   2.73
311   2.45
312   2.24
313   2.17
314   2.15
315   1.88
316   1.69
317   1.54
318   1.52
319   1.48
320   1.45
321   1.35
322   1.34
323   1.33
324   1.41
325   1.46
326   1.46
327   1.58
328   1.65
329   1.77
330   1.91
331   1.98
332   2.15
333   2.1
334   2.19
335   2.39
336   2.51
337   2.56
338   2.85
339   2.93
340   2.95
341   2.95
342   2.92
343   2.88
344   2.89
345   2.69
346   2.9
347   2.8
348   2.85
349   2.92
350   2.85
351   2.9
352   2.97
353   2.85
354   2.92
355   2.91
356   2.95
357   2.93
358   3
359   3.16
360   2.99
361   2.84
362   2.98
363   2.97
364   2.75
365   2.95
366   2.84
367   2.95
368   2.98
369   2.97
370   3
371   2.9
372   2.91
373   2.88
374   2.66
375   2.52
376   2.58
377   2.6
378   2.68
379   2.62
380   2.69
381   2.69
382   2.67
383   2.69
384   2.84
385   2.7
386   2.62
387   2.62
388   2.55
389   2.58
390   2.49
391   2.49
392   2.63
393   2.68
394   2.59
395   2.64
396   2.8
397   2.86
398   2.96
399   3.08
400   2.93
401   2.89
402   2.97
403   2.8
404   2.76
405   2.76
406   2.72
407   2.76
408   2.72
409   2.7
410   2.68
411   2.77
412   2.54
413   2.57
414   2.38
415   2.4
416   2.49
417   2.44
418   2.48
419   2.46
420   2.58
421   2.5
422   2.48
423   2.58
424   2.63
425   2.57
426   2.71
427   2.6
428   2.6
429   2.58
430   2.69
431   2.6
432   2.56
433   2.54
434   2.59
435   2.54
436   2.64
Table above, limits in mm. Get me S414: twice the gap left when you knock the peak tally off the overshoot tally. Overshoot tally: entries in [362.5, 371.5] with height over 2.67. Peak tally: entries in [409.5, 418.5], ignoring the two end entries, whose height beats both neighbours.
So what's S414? 12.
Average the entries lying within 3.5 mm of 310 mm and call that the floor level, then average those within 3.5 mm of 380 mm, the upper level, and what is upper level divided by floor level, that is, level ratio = 1.04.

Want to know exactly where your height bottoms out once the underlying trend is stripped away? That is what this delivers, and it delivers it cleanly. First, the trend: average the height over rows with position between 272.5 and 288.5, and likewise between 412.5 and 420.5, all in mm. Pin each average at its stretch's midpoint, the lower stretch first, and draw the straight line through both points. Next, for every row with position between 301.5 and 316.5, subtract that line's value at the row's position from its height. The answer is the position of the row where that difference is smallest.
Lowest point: 316 mm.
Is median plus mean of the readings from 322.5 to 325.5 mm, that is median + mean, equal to 2.81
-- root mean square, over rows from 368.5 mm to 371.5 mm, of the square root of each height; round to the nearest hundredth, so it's 1.72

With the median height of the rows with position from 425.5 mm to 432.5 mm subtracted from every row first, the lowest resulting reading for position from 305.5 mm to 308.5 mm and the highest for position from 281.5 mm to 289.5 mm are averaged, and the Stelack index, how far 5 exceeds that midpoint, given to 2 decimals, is 4.91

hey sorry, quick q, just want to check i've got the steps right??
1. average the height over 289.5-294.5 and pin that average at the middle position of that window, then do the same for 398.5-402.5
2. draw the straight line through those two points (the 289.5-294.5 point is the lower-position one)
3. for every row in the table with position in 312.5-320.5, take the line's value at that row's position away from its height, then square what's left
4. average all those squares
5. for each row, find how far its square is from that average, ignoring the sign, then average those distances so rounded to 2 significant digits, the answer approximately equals 0.52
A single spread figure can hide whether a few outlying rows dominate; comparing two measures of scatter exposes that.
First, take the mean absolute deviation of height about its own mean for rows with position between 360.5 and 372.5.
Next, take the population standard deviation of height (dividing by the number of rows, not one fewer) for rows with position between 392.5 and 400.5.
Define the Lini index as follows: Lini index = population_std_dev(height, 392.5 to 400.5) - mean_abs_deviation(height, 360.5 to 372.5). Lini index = 0.10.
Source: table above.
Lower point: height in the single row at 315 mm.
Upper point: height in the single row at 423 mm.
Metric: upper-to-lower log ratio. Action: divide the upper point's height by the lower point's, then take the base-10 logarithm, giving 0.14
